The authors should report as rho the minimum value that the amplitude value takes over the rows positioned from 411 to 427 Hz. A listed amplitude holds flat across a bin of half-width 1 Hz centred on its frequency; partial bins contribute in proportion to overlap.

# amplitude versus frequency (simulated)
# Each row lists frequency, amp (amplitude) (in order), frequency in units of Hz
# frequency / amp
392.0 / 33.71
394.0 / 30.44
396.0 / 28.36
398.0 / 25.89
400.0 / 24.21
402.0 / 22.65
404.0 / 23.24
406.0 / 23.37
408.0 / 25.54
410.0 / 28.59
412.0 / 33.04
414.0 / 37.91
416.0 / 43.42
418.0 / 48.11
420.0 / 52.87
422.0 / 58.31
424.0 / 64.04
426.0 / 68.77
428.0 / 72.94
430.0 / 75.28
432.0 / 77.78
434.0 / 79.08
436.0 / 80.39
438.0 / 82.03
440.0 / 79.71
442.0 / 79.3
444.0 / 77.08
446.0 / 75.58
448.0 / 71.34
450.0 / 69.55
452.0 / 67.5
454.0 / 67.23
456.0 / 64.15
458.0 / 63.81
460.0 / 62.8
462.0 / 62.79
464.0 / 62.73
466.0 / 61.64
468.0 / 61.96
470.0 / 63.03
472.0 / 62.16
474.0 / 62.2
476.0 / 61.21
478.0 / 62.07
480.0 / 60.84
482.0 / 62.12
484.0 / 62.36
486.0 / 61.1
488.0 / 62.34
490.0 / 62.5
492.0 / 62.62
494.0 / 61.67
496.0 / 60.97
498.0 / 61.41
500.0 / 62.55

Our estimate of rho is 33.04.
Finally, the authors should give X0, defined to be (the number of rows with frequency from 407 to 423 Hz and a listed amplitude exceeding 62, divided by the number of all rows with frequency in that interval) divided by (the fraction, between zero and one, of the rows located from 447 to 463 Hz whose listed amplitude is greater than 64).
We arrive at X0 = 0.0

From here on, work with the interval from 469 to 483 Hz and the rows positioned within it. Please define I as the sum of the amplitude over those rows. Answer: 434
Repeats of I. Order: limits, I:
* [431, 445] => 555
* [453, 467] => 445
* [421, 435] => 496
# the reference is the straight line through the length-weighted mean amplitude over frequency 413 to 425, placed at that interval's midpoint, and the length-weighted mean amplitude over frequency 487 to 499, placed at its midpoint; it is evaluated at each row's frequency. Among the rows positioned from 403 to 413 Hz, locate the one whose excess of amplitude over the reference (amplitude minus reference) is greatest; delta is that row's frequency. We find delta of 412.0 Hz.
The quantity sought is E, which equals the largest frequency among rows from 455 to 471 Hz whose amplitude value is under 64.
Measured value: 470.0 Hz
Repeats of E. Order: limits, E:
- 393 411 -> 410.0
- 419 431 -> 422.0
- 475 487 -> 486.0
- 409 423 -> 422.0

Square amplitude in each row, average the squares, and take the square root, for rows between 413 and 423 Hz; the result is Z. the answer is 49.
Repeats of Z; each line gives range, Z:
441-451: 75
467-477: 62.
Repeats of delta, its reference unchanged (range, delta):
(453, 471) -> 454.0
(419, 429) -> 428.0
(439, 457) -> 440.0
